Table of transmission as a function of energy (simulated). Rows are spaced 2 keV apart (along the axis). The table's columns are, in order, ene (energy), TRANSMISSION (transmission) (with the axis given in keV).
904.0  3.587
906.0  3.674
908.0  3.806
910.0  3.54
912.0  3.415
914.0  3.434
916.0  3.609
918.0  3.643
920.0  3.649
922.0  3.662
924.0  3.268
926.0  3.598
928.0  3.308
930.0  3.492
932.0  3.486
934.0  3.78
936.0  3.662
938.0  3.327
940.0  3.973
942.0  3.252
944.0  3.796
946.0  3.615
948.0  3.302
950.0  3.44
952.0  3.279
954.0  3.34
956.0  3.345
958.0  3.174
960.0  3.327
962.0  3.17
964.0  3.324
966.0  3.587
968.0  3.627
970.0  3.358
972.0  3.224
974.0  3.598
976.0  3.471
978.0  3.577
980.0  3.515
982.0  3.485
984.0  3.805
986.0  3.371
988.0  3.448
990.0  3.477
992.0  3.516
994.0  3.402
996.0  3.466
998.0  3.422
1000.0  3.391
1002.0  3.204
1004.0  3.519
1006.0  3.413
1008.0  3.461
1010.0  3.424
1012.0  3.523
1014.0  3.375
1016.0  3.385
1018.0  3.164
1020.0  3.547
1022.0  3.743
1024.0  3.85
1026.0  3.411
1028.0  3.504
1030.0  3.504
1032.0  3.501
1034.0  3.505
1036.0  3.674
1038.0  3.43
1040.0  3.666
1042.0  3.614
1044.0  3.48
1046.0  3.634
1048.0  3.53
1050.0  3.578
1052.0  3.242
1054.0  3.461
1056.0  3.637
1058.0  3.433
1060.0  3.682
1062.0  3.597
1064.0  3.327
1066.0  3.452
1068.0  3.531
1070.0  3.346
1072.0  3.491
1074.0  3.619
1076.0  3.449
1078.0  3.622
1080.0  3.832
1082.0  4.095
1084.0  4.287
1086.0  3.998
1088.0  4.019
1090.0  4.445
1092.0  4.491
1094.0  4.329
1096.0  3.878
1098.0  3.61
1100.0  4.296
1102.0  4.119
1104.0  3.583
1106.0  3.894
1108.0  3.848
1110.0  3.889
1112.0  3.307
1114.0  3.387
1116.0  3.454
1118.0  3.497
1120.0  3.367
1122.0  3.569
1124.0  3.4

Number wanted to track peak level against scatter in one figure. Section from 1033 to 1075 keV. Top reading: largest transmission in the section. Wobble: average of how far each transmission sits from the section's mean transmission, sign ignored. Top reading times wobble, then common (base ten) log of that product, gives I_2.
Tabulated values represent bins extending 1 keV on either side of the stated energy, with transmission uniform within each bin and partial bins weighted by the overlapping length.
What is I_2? -0.44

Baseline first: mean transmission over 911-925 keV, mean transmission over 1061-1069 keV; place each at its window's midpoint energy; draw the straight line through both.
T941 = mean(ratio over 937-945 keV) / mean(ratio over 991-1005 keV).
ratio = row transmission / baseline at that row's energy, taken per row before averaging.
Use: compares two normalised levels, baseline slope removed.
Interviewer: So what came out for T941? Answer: 1.04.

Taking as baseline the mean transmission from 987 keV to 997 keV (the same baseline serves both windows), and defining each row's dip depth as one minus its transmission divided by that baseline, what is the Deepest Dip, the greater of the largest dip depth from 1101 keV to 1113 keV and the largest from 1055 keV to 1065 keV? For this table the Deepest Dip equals 0.045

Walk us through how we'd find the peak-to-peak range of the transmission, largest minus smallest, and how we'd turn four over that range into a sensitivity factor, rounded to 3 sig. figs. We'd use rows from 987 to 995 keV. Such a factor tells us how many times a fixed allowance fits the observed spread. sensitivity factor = 35.1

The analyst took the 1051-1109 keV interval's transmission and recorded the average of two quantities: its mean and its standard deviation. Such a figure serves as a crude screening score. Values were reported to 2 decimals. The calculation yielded 2.07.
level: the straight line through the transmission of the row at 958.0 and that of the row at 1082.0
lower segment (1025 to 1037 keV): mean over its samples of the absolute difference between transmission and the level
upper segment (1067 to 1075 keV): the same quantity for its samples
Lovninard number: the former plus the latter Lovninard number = 0.72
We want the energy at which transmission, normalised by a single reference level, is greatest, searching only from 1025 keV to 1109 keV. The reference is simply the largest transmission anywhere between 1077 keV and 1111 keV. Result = 1092.0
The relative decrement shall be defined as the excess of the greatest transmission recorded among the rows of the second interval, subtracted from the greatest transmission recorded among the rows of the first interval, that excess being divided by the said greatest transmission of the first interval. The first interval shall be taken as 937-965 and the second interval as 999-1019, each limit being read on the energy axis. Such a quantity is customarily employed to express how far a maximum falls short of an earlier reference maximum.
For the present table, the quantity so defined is 0.11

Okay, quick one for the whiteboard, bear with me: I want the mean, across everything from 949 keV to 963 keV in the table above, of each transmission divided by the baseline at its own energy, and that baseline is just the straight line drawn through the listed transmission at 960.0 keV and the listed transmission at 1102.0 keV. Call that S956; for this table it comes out 0.998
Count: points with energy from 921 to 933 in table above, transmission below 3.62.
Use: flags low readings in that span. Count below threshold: 5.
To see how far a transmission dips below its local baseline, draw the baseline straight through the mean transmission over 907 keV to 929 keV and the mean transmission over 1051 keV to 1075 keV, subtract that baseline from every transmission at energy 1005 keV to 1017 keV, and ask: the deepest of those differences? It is -0.13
